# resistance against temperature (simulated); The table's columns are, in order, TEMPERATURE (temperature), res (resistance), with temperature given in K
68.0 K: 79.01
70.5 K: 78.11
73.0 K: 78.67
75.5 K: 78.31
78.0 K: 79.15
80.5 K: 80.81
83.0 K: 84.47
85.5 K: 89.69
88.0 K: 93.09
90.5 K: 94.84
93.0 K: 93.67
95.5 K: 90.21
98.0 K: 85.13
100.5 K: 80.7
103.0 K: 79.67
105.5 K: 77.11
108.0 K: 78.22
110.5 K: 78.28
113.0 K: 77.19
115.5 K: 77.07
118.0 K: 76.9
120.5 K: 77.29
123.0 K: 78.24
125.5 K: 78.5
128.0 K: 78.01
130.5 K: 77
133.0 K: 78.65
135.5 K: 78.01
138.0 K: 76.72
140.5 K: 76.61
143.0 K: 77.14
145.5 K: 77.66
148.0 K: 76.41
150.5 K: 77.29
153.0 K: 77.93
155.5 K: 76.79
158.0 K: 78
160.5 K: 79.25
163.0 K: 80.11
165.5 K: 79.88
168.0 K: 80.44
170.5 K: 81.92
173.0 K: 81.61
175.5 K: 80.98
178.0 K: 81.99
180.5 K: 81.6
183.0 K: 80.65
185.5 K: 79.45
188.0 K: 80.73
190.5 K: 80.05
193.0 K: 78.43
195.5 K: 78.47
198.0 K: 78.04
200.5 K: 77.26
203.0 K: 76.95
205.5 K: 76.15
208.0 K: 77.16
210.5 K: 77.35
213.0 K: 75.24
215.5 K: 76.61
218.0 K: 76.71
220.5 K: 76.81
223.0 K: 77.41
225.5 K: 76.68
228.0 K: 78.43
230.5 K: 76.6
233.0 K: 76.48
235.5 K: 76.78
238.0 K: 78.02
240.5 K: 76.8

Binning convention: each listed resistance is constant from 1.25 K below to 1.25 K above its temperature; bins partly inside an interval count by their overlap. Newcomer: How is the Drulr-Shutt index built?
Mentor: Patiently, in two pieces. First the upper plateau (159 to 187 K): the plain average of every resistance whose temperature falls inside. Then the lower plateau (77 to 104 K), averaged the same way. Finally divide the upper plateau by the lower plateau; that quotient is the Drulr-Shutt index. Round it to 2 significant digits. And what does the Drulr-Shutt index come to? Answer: 0.93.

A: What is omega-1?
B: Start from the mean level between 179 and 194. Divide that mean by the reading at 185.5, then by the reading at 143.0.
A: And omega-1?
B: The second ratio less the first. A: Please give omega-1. 0.030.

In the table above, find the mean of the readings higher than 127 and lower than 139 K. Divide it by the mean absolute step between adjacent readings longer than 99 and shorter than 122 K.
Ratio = 95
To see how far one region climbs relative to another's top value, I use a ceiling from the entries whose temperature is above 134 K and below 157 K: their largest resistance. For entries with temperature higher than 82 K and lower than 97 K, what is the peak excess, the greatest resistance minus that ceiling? 17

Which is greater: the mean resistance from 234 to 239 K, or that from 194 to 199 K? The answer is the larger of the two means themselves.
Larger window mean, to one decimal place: 78.3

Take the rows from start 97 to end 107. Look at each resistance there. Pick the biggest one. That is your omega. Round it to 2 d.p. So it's 85.13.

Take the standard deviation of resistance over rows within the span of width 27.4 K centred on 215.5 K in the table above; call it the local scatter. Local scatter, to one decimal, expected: 0.8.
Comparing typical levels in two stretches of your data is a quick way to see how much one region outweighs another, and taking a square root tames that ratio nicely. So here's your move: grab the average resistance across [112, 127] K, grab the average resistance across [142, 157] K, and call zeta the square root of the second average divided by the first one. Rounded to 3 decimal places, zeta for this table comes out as 0.998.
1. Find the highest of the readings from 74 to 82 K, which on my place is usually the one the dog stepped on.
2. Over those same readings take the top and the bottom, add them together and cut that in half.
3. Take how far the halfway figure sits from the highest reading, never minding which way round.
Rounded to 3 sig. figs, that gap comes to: 1.25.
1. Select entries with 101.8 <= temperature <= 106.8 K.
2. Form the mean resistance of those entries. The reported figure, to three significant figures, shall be 78.4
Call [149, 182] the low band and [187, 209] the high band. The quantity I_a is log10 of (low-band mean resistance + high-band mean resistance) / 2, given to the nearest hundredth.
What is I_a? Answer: 1.90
